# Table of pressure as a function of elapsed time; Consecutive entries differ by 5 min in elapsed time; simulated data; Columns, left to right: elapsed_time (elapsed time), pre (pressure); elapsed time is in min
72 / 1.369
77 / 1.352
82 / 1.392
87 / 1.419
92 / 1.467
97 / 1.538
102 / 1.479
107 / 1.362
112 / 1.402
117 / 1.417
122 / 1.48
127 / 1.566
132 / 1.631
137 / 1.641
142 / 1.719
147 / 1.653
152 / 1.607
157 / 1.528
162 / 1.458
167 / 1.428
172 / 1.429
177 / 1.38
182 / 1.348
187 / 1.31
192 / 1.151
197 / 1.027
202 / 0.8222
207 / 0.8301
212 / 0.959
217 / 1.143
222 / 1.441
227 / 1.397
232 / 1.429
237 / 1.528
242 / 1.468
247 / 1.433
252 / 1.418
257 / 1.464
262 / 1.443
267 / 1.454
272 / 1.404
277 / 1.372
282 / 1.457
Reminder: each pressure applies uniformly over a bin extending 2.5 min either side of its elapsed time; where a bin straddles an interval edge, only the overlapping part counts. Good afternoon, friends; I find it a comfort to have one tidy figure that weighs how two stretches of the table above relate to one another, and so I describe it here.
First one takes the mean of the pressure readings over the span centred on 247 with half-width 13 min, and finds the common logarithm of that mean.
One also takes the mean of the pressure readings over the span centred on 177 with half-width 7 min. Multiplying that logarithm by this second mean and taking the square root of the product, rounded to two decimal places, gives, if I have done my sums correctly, 0.48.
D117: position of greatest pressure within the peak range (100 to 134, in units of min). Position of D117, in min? 132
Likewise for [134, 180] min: 142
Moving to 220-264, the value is 237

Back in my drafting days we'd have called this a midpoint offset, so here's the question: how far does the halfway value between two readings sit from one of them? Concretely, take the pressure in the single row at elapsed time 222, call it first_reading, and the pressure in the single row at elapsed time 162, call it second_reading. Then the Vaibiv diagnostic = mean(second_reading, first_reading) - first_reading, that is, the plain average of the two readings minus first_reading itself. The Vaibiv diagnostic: 0.01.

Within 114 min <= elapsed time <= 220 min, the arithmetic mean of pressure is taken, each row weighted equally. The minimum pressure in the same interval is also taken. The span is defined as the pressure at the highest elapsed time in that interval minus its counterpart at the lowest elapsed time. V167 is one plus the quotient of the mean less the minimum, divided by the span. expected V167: -1.0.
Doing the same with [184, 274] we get 5.9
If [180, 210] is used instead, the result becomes 0.5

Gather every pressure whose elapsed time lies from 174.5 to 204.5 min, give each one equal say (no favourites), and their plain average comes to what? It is 1.17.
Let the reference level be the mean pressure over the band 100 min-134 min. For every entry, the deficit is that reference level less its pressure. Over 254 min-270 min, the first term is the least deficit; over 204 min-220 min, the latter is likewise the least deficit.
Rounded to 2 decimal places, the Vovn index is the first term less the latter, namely -0.32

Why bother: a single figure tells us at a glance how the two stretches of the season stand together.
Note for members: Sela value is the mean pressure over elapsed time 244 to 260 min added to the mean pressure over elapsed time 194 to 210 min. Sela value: 2.3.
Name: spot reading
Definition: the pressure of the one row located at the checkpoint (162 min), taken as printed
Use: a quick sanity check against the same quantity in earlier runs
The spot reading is 1.458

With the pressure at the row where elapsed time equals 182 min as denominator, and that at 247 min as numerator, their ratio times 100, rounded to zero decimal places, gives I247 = 106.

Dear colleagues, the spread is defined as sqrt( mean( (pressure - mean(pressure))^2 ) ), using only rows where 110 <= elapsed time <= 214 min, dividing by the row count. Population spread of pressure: 0.26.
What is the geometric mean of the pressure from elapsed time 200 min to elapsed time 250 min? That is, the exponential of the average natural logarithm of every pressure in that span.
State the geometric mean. 1.21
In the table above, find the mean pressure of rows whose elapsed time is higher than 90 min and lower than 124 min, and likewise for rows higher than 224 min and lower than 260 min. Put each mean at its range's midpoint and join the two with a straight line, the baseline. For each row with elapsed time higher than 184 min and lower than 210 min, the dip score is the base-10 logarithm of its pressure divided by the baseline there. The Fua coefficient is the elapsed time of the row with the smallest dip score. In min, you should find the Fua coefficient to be 202 min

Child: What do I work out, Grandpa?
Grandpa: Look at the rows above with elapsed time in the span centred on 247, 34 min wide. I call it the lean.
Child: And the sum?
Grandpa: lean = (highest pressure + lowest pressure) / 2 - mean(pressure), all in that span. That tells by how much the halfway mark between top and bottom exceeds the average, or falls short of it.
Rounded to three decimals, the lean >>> 0.018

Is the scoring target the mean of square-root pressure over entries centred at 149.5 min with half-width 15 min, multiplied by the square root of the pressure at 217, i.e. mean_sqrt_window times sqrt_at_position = 1.35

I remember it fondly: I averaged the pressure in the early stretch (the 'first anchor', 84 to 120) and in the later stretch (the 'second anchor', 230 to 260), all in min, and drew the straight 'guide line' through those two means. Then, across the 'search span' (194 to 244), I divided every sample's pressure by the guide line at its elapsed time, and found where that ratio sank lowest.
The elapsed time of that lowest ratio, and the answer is 202 min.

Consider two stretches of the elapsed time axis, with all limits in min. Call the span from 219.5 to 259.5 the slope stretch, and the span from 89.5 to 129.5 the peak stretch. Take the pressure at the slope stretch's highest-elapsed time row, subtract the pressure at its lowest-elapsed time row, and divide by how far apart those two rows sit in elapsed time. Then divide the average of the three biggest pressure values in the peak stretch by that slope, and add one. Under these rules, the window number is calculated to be 2326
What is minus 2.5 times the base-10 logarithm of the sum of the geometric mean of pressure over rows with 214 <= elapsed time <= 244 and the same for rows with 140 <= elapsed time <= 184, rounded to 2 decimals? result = -1.15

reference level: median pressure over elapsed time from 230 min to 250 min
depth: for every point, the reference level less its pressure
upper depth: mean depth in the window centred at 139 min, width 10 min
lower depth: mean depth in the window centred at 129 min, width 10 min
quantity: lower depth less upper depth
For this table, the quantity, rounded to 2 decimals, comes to 0.08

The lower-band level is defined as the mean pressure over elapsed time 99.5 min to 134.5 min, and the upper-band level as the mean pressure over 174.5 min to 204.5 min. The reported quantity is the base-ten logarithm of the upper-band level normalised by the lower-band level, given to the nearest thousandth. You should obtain -0.100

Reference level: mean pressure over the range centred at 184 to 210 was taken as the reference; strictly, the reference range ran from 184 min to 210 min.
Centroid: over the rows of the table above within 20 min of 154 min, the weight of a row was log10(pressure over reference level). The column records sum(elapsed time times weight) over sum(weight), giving 152.7 min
